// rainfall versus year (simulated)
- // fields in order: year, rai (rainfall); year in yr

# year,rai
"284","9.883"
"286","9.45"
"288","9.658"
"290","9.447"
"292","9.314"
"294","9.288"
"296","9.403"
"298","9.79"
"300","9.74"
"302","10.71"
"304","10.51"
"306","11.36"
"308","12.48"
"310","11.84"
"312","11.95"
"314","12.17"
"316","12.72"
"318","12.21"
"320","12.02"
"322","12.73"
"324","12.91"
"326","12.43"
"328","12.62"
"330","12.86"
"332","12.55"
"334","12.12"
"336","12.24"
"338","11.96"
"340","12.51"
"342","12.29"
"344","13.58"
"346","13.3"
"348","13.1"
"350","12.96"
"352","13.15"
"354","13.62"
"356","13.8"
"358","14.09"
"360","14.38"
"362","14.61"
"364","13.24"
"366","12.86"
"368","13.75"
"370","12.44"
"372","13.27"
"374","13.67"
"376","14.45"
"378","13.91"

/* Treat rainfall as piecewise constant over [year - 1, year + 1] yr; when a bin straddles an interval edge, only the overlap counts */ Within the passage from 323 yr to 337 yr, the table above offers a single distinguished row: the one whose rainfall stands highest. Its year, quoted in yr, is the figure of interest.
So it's 324 yr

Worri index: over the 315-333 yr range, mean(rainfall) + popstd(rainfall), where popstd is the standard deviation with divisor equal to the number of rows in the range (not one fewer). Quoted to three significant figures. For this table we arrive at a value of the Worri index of 12.8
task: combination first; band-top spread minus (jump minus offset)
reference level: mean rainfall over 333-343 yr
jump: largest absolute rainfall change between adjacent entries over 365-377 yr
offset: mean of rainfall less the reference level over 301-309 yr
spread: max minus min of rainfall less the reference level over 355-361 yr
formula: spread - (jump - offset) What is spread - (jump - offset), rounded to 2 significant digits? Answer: -1.7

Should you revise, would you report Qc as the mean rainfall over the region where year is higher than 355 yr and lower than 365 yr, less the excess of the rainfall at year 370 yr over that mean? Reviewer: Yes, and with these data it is 16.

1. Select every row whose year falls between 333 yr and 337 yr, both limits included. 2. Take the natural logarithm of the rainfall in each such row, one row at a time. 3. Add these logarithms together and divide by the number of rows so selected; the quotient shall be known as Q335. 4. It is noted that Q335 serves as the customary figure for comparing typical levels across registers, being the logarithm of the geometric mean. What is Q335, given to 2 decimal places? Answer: 2.50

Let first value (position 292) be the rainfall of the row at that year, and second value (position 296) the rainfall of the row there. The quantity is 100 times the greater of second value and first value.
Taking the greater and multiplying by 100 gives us 940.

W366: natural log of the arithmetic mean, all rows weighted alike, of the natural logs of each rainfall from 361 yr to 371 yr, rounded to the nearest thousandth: 0.953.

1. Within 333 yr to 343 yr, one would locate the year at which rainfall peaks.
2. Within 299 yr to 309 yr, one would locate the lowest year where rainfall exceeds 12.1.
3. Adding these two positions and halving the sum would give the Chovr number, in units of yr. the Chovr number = 324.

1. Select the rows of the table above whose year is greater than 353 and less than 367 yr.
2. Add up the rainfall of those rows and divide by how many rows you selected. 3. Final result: 13.8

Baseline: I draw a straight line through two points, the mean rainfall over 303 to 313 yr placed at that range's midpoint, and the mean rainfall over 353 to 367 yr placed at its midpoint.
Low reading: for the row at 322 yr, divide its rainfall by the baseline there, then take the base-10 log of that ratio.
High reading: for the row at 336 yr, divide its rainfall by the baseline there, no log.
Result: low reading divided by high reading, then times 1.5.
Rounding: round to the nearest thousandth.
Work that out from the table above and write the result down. 0.028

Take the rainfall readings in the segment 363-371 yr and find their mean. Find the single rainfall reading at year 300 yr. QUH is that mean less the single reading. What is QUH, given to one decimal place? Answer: 3.3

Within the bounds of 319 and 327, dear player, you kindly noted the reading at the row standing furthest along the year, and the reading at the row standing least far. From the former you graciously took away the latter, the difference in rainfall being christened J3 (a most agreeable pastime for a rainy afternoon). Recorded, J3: 0.41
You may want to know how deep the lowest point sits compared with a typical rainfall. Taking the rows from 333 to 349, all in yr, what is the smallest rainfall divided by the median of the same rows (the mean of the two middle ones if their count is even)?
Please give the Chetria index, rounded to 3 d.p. 0.965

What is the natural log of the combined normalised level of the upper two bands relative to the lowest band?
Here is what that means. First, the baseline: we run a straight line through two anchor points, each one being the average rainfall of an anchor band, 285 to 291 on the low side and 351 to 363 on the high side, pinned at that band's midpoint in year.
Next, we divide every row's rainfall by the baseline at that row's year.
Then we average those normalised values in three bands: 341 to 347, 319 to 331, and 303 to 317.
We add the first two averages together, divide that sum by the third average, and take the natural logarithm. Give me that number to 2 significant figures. 0.64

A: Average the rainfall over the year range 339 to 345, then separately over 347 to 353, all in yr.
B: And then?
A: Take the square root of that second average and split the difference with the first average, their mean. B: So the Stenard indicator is 8.20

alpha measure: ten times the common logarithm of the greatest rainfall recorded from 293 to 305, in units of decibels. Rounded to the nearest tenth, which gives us 10.3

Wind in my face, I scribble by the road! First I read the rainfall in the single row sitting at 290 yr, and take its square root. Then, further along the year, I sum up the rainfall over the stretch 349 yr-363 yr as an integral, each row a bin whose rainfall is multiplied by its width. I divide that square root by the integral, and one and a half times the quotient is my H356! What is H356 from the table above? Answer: 0.0239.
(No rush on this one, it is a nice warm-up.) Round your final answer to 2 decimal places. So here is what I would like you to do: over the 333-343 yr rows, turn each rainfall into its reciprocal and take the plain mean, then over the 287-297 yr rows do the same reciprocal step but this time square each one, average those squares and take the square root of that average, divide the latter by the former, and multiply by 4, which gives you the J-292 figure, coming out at 5.19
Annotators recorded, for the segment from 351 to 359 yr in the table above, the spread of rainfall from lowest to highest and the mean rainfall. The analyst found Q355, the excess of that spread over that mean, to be -12.7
